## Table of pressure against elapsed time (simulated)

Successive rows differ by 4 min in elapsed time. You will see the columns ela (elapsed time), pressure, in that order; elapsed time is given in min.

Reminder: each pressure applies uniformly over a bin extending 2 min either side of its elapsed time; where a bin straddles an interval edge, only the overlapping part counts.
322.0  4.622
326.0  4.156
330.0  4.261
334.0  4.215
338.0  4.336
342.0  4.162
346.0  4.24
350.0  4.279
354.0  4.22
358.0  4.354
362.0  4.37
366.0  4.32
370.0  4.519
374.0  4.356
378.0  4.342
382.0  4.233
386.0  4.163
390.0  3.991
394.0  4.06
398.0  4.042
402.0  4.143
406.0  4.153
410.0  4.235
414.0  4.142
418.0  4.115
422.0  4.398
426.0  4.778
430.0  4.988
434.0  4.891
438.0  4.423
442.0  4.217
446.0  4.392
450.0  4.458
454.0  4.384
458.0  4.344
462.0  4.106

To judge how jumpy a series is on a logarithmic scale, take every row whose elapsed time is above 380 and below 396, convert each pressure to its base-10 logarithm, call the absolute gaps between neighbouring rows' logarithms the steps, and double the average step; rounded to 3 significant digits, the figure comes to 0.0220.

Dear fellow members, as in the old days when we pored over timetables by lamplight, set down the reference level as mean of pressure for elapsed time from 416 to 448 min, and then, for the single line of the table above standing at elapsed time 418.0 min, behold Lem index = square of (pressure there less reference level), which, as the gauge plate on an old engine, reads 0.17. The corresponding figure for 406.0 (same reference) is 0.14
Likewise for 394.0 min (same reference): 0.22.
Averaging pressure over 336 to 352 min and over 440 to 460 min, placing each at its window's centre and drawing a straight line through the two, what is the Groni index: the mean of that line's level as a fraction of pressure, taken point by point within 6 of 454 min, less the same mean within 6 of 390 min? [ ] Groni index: -0.064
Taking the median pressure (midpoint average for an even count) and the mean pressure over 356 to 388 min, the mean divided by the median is 1.00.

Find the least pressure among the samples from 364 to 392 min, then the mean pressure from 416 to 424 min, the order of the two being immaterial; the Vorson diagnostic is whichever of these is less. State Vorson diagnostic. 3.99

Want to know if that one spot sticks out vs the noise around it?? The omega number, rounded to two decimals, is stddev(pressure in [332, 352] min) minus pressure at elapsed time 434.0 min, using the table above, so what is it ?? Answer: -4.83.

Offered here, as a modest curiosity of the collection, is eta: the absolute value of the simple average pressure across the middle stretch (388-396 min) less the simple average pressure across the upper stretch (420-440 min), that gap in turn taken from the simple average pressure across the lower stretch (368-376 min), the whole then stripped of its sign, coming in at 3.77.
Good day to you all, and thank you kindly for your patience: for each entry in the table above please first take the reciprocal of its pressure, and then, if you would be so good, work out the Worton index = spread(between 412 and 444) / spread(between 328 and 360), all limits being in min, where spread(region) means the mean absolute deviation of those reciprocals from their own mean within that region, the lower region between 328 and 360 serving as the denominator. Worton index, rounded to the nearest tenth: 5.2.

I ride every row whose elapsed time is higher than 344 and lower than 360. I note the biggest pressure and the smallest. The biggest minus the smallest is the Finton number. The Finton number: 0.13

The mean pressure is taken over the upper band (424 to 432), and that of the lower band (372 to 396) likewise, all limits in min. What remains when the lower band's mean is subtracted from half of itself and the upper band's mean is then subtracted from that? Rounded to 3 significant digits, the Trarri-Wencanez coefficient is -6.98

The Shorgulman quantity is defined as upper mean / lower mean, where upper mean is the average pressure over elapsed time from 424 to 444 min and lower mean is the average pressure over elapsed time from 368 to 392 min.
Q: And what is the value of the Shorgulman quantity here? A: 1.09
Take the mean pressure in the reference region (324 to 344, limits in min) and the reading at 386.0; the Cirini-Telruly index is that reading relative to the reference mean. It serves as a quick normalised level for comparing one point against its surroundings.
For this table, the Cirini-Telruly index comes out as 0.99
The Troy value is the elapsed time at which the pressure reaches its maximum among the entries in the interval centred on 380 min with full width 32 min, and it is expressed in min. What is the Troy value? 370.0 min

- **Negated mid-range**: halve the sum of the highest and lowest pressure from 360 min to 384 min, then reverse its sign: -4.38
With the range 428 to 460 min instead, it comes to -4.60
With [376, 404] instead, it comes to -4.17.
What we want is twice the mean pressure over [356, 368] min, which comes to 8.70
